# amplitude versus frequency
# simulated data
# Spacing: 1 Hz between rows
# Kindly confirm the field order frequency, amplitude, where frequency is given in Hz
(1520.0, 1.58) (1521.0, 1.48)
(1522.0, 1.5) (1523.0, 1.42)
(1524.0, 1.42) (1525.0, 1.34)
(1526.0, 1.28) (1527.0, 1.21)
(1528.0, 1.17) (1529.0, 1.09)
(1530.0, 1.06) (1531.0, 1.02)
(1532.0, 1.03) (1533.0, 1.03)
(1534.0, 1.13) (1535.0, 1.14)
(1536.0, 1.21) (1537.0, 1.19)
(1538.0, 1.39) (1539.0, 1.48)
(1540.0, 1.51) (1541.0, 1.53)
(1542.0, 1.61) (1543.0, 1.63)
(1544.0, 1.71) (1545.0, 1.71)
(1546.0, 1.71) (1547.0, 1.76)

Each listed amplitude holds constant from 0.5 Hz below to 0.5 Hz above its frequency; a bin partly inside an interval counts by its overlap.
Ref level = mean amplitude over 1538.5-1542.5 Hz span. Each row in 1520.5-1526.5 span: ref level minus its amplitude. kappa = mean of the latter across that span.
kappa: 0.13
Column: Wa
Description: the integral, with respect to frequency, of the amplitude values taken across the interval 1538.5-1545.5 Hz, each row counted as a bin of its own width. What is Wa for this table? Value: 11.2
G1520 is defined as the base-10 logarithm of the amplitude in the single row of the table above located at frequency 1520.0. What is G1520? 0.20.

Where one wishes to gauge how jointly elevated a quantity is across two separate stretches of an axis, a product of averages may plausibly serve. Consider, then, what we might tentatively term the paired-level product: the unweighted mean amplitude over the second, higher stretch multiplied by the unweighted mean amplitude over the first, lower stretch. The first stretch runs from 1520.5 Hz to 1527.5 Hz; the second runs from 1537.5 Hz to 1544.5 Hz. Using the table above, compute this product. 2.14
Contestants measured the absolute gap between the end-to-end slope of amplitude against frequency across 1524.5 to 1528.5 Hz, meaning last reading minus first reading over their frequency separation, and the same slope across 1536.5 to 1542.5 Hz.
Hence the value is 0.14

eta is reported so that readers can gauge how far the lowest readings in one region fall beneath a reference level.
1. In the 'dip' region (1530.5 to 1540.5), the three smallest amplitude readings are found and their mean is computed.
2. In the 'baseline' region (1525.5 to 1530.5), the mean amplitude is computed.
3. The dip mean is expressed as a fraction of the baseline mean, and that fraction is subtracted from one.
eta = 0.1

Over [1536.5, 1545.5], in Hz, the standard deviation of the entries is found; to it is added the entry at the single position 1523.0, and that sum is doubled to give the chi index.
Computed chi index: 3.2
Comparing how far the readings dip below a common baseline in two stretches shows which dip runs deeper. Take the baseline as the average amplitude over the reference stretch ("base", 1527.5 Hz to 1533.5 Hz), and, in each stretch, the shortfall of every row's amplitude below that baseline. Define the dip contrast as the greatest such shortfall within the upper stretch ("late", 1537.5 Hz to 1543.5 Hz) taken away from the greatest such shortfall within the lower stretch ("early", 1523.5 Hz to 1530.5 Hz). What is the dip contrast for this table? 0.33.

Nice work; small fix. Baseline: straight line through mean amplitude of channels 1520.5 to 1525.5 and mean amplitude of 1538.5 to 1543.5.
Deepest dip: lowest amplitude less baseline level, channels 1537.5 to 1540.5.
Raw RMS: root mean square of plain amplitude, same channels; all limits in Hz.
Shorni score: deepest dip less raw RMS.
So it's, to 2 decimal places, -1.60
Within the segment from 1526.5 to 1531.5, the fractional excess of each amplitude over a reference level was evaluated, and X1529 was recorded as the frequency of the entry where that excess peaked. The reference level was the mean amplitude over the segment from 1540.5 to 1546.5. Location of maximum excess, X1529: 1527.0 Hz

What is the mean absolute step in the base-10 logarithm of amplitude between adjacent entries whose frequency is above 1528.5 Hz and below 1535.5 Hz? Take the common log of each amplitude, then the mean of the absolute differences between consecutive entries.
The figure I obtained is 0.013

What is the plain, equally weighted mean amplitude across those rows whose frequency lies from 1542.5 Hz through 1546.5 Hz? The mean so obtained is 1.69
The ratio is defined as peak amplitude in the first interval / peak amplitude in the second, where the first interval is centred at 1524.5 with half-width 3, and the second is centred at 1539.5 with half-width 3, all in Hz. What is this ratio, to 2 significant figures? 0.93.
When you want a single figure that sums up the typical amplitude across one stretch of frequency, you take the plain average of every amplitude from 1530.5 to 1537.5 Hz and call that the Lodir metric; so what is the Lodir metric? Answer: 1.11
